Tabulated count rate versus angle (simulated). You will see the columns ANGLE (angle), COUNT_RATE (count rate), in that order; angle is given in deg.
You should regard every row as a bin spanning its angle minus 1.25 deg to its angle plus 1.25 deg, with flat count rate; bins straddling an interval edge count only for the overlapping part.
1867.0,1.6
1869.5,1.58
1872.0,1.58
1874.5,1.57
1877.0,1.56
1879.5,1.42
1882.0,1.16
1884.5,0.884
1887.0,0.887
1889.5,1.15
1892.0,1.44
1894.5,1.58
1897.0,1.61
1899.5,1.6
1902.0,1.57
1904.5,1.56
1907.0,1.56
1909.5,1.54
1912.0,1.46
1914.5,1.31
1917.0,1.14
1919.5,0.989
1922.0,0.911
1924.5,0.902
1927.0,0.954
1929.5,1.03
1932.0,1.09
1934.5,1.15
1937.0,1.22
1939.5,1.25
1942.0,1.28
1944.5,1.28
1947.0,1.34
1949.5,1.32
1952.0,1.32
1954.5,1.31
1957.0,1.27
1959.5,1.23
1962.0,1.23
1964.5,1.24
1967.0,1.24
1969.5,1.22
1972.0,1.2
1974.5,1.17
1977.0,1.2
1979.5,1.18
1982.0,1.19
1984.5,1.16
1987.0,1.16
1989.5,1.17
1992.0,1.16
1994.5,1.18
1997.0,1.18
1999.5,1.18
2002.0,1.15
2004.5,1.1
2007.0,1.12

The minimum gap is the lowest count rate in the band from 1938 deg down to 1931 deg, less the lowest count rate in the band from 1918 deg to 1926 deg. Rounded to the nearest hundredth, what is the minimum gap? 0.19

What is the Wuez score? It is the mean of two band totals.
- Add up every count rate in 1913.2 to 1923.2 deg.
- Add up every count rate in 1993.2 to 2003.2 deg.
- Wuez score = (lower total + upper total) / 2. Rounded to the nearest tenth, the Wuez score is 4.5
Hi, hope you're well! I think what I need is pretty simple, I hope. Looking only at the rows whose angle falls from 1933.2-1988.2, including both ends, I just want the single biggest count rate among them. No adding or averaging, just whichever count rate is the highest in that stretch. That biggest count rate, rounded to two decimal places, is 1.34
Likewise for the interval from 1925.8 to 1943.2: 1.28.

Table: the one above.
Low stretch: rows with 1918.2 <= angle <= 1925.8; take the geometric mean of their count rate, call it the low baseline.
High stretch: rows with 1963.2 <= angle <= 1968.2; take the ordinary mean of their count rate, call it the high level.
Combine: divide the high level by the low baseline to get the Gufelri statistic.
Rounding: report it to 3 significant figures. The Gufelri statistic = 1.33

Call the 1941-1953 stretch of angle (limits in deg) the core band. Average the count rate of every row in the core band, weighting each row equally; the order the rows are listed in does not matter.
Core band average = 1.31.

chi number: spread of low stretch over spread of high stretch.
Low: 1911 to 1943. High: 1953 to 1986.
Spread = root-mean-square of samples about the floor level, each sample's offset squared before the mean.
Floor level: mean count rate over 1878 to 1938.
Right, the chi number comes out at 3.8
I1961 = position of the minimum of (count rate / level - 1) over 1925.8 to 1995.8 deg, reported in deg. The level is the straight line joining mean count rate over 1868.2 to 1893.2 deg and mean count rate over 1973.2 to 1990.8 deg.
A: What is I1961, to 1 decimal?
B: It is 1927.0 deg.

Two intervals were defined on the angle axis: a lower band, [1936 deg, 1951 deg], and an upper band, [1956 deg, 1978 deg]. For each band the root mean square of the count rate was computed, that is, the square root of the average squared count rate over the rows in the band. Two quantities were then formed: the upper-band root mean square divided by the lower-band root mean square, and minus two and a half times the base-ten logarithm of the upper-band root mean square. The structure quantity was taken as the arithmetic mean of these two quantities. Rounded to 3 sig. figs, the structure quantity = 0.368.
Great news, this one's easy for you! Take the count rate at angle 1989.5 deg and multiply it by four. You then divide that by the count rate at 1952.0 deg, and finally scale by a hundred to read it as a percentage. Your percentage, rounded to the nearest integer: 355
